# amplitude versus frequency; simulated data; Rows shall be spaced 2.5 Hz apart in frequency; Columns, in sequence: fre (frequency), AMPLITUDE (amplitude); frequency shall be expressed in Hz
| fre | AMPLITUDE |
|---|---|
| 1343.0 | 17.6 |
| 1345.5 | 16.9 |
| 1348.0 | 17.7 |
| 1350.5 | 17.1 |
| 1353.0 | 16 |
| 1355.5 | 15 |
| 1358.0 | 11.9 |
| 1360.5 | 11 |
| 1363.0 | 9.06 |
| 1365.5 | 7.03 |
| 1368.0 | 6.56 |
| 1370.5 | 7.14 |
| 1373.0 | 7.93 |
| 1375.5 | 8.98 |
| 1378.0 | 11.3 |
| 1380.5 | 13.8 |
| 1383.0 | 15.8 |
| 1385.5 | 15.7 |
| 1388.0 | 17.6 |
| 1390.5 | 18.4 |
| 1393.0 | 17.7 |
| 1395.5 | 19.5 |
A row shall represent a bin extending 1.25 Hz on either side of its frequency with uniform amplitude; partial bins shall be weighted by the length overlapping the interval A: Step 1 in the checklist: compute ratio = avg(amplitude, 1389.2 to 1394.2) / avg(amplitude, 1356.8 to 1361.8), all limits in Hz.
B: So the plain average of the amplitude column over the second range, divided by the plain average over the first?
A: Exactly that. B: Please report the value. 1.58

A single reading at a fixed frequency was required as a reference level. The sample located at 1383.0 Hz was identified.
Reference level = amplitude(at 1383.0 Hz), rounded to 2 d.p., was 15.80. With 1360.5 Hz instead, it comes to 11.00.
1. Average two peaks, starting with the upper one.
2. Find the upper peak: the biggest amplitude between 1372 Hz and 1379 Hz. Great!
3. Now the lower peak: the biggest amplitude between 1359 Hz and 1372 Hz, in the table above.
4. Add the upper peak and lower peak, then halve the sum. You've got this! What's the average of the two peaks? 11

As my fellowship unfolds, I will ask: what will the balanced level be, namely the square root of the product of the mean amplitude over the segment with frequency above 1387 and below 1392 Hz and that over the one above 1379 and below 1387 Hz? 16.5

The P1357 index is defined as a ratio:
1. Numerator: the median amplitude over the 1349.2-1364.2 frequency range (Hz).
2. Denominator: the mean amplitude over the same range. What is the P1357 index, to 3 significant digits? 1.01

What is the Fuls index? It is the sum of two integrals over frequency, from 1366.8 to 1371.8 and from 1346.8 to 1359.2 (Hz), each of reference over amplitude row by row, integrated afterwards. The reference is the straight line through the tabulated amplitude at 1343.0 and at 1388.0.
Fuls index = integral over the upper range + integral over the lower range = 27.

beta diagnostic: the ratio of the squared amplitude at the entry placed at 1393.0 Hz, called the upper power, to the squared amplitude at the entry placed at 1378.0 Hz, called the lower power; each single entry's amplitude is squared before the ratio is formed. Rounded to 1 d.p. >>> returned 2.5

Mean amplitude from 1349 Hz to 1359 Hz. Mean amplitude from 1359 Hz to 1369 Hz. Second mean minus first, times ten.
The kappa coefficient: -66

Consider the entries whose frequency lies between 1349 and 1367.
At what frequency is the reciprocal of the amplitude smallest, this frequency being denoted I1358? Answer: 1350.5 Hz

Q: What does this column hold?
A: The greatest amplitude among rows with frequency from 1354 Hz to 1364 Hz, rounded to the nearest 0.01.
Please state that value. 15.00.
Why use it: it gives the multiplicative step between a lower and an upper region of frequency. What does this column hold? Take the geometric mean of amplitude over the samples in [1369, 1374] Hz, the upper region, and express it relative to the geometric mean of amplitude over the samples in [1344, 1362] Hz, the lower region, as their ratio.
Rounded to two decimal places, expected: 0.51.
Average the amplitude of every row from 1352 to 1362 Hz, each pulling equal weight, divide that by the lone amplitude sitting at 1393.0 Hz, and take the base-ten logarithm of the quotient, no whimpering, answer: -0.12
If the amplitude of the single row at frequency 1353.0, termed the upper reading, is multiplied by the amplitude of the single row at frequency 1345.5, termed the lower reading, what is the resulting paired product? 270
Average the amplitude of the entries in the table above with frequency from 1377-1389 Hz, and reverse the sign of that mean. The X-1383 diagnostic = -15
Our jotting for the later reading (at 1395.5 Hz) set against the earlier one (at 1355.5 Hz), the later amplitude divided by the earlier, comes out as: 1.3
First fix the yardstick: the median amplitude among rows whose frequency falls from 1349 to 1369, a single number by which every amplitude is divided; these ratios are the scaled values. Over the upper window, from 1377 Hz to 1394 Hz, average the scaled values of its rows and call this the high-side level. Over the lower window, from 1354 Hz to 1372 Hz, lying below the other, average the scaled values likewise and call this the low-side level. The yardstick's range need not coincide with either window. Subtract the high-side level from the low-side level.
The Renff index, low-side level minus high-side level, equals -0.5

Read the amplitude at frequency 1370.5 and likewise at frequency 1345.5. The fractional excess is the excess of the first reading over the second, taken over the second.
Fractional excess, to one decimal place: -0.6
